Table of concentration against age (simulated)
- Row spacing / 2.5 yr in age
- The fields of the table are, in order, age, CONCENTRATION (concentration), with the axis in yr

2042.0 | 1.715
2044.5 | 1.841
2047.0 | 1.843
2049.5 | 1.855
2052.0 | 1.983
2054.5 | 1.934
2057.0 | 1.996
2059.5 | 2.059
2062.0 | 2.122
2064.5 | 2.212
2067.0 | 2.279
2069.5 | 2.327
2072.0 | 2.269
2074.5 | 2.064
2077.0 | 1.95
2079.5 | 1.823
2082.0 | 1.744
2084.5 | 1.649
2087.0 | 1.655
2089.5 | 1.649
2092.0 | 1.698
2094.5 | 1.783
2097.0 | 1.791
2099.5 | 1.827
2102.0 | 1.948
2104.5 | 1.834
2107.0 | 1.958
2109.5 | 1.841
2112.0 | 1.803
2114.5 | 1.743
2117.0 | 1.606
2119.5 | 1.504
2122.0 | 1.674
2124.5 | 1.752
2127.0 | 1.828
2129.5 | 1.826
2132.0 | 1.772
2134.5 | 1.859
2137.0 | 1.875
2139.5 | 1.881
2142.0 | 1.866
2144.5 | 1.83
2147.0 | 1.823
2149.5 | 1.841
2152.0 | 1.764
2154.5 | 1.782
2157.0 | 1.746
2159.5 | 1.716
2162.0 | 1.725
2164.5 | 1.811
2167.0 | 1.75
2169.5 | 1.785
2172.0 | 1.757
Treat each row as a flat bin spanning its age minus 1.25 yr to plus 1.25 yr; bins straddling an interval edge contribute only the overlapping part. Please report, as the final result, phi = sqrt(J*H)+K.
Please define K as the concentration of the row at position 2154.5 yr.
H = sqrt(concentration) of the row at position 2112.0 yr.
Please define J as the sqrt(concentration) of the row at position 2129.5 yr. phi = 3.13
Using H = 1.34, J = 1.35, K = 1.782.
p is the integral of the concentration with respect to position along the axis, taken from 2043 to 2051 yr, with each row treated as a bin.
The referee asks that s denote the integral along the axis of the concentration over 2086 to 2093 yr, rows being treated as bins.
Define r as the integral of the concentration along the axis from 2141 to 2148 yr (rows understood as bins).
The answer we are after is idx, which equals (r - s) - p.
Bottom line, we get -13.6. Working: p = 14.8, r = 12.9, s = 11.7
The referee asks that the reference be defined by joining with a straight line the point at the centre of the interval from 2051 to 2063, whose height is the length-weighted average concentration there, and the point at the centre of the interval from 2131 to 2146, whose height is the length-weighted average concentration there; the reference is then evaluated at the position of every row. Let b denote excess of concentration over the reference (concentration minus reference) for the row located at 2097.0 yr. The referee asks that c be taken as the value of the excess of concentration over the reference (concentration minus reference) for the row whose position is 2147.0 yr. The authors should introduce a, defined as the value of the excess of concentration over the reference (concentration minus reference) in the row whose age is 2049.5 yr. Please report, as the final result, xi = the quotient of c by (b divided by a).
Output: -0.01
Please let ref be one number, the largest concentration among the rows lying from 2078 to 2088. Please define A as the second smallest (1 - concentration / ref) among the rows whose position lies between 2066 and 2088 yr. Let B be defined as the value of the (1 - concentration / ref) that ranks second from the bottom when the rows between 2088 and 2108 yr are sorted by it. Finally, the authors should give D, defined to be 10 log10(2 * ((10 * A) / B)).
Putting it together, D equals 19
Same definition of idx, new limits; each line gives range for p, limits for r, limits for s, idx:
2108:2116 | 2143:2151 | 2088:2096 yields -13.4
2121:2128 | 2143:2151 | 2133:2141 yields -12.6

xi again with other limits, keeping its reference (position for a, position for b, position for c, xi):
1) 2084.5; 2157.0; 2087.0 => -1.47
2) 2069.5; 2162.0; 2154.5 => 0.15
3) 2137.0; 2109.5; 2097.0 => 0.05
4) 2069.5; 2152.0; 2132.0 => 0.54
